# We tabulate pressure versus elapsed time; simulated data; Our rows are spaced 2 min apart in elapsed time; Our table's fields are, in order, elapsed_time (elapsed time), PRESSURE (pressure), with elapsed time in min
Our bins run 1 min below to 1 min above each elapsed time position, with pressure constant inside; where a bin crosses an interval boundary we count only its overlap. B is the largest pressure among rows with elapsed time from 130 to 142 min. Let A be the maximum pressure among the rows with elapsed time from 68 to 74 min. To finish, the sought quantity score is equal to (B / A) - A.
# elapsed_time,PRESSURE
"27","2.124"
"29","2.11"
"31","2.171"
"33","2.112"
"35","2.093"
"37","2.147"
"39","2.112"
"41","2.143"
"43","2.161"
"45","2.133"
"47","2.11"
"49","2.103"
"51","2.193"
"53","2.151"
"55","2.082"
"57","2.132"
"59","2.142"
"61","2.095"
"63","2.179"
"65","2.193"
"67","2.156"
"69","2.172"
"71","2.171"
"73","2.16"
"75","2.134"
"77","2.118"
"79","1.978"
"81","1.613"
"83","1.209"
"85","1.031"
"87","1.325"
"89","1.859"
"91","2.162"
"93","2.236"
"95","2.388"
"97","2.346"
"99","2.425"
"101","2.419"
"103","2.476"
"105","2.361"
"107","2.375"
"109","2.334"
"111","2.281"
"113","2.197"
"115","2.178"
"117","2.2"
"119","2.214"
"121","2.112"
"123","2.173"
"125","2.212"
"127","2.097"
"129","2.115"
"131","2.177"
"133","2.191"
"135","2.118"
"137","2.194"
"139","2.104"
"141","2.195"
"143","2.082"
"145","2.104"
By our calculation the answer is -1.16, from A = 2.172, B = 2.195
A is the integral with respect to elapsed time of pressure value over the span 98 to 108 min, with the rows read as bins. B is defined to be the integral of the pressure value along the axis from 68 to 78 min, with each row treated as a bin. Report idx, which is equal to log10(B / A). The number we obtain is -0.05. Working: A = 24.1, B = 21.5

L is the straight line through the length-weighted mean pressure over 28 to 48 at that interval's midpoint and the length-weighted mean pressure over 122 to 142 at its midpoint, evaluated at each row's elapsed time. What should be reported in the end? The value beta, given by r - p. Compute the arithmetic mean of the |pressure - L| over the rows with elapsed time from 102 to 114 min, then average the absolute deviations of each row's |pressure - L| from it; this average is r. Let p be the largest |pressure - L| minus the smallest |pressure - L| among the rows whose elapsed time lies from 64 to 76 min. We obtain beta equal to 0.02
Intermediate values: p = 0.05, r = 0.07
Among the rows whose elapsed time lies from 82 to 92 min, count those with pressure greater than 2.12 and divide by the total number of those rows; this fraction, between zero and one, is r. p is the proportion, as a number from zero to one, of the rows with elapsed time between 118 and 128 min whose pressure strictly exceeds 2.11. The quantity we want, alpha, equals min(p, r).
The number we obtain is 0.2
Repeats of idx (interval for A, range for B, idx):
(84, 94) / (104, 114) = 0.13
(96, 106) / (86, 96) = -0.08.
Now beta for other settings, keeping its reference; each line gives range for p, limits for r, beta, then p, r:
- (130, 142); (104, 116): 0.03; 0.04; 0.07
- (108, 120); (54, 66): -0.14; 0.16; 0.02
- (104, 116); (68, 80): -0.16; 0.20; 0.04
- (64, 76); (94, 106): -0.01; 0.05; 0.04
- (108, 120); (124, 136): -0.15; 0.16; 0.01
